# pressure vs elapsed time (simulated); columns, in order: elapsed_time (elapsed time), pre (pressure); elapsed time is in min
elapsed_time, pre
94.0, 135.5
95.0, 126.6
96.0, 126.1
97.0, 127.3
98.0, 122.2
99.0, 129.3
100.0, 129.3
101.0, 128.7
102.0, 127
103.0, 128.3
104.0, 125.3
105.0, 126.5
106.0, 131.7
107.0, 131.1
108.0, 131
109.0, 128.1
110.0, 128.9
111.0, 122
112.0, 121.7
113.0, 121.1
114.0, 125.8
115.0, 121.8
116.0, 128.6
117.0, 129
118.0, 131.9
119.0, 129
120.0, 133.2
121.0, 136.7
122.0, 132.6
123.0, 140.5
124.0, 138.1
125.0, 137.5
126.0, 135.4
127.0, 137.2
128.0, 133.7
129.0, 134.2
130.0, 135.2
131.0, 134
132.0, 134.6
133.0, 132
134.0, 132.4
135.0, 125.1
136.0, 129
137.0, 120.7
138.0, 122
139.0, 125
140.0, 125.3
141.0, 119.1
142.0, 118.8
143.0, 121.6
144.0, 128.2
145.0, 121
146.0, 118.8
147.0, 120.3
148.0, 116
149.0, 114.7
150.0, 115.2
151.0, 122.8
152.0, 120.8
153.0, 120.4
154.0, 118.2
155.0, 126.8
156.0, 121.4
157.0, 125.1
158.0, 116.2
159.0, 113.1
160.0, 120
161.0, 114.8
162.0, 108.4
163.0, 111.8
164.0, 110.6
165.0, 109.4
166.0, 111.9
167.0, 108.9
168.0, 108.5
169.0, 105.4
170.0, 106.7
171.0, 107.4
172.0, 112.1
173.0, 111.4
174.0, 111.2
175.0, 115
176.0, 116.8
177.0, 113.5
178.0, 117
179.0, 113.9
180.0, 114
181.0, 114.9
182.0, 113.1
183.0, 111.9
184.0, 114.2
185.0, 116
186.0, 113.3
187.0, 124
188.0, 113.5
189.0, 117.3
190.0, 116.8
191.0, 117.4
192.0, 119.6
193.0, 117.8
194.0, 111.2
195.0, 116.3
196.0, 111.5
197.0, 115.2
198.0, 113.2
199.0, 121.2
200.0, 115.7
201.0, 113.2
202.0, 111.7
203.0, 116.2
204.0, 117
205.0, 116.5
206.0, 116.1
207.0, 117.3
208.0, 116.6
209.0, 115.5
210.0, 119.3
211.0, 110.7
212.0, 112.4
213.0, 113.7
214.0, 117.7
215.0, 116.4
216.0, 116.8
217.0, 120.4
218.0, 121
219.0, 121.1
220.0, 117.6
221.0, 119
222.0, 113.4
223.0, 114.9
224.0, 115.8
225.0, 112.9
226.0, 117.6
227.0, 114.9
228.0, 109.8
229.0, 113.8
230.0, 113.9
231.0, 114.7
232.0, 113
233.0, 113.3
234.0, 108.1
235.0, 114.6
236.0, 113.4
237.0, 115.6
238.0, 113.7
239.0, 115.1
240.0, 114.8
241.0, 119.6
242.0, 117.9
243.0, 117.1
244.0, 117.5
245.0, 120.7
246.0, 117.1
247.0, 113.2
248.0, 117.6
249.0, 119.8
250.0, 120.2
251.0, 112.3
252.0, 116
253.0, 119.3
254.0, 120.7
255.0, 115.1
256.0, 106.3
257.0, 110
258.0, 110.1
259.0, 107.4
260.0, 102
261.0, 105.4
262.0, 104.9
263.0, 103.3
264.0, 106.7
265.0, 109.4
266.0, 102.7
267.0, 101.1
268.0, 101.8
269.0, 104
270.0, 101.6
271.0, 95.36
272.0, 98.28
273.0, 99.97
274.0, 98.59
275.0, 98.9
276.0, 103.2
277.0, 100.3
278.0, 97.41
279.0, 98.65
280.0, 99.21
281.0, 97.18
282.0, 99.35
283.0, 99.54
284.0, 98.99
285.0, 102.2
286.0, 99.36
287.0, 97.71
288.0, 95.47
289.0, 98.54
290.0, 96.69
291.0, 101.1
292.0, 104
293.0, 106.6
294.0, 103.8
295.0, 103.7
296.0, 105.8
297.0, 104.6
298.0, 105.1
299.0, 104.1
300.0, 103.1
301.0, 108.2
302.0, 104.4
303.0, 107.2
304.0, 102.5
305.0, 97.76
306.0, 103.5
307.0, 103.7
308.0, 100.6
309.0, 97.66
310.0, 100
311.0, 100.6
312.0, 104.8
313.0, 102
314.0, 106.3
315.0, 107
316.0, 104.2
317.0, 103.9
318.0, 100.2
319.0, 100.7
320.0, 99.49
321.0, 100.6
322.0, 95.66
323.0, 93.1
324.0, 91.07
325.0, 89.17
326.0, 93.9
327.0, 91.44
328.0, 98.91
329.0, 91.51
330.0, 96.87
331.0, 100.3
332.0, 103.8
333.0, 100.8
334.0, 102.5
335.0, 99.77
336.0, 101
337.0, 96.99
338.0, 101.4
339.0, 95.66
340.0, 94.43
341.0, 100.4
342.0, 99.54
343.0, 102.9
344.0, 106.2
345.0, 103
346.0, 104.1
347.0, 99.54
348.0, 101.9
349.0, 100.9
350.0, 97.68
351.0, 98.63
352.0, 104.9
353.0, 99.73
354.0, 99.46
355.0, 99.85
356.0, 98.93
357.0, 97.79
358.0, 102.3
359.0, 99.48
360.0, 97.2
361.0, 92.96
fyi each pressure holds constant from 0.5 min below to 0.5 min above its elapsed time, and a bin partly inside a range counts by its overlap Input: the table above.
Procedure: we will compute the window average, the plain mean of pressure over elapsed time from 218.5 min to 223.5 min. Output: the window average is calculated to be 117.2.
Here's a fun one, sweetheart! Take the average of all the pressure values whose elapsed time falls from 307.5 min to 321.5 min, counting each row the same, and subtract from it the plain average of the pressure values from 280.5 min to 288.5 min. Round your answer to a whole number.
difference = 3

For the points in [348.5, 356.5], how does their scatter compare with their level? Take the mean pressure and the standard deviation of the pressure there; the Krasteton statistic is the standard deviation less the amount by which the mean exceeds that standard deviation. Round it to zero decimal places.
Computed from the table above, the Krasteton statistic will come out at -96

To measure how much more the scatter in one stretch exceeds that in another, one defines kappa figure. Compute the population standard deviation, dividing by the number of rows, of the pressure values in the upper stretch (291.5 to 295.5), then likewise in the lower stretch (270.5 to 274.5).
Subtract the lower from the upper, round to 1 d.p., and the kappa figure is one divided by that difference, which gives -2.1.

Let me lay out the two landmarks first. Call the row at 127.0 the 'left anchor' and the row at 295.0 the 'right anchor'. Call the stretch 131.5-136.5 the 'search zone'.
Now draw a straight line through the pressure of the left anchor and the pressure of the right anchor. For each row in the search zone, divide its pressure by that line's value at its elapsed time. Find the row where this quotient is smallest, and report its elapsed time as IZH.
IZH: 135.0 min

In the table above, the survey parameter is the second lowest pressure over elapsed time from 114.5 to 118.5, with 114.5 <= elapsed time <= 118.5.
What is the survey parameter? 128.6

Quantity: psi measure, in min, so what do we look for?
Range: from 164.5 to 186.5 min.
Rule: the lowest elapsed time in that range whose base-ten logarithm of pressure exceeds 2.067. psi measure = 176.0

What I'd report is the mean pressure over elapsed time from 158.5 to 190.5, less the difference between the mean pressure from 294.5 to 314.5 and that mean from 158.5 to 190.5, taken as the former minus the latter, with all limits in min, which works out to 123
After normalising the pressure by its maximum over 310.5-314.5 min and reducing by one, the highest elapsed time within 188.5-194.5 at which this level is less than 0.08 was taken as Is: 194.0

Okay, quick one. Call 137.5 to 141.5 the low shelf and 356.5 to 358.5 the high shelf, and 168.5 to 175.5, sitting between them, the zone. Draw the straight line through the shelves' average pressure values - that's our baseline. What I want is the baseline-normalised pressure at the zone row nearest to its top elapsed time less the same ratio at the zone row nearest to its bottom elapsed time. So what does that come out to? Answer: 0.09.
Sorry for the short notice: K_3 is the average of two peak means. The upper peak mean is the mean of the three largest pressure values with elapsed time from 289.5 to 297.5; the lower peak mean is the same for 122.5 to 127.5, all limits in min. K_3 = 122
